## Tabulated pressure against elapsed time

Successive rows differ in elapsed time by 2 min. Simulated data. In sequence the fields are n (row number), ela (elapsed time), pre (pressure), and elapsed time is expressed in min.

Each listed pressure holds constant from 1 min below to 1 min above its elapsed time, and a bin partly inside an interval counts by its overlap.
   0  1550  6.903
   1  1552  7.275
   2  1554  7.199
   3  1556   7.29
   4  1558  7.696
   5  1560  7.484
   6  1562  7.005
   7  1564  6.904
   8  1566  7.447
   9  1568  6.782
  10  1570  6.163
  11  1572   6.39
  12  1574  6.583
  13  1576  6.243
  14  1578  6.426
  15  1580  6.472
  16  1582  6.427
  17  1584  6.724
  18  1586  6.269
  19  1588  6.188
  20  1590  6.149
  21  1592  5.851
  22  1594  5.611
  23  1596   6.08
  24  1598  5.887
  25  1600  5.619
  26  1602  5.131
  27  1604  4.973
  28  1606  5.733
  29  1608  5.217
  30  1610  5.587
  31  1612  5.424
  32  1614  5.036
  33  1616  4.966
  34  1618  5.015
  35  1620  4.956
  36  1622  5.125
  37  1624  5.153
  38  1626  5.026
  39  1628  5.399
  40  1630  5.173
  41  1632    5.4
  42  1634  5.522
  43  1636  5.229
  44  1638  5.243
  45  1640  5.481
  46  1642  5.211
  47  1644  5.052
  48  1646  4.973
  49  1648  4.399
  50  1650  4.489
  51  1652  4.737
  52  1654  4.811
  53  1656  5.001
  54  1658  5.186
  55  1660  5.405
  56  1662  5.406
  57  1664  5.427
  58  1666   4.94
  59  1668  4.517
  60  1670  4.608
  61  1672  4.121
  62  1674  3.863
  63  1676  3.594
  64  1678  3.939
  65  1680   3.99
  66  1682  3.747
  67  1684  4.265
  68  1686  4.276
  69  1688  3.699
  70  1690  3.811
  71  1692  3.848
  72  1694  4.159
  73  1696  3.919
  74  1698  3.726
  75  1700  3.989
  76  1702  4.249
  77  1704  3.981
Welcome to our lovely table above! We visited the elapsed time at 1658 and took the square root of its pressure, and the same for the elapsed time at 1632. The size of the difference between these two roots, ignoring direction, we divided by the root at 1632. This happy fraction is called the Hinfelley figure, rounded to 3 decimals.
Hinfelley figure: 0.020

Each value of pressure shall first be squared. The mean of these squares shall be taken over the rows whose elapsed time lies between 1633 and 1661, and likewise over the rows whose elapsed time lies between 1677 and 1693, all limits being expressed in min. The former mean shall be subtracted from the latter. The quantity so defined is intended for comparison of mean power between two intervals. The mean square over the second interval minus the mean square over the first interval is -10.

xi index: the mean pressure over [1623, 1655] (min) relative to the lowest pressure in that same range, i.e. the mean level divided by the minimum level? 1.16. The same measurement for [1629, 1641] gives 1.03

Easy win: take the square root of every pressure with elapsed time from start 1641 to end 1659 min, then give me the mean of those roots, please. 2.2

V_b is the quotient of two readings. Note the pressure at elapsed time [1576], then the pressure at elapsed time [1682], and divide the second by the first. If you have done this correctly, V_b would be 0.60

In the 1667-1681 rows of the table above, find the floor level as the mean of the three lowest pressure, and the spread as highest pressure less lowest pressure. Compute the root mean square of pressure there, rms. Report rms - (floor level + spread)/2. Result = 1.70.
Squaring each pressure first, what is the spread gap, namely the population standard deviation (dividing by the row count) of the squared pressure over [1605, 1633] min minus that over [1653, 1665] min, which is 0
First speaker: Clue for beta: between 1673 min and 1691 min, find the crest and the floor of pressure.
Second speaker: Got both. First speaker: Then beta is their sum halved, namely 3.9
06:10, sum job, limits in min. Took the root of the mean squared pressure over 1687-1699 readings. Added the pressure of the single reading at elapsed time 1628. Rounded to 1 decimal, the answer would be 9.3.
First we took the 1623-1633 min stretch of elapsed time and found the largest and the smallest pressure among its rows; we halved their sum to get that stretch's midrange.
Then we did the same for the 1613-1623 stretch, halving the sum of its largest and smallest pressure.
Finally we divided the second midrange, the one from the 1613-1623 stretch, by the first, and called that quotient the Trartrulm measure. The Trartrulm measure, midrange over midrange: 1.0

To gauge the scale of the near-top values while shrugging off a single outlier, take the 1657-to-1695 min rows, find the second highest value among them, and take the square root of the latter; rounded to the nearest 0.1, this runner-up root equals 2.3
